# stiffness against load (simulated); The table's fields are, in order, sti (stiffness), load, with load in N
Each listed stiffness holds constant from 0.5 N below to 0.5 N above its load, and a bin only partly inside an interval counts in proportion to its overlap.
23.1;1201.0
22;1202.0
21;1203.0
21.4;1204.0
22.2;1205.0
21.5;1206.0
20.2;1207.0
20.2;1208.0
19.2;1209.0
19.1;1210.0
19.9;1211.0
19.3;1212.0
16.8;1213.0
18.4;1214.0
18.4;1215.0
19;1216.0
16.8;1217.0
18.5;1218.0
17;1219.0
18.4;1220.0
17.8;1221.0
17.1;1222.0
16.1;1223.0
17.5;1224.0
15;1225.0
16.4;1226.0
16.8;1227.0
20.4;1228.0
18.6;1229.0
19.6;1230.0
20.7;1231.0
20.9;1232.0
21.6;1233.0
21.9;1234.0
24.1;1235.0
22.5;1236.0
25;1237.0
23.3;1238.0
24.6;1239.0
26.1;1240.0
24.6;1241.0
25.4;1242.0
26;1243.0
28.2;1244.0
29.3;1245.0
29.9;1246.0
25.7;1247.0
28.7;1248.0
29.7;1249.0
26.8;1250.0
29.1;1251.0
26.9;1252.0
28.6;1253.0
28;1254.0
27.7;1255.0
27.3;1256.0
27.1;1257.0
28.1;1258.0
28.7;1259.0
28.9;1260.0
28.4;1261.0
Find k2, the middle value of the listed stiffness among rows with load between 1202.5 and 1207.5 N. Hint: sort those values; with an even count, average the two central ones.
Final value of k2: 21.4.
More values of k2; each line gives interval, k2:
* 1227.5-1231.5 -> 20.0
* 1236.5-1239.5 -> 24.6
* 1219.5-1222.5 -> 17.8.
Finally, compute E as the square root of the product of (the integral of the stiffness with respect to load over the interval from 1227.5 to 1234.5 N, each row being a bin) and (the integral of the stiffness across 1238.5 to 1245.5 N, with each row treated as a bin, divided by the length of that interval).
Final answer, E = 61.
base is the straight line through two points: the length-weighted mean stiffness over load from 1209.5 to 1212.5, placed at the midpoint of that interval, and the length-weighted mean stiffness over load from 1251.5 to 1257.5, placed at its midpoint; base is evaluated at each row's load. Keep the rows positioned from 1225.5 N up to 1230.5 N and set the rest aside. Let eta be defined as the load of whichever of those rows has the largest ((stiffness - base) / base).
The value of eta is 1228.0 N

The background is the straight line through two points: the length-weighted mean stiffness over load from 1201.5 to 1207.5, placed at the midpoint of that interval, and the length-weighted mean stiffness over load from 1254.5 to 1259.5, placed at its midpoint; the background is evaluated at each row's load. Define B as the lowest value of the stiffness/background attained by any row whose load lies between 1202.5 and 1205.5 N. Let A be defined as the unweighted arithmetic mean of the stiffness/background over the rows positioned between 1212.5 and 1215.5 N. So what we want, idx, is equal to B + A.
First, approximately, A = 0.79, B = 0.99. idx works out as 1.78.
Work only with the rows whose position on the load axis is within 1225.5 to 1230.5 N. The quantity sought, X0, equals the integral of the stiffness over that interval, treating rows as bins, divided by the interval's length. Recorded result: 18.4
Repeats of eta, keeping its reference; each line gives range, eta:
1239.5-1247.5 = 1246.0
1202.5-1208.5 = 1205.0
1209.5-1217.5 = 1211.0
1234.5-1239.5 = 1237.0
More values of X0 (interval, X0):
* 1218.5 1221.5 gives 17.7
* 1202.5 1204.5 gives 21.2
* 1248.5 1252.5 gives 28.1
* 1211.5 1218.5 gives 18.2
